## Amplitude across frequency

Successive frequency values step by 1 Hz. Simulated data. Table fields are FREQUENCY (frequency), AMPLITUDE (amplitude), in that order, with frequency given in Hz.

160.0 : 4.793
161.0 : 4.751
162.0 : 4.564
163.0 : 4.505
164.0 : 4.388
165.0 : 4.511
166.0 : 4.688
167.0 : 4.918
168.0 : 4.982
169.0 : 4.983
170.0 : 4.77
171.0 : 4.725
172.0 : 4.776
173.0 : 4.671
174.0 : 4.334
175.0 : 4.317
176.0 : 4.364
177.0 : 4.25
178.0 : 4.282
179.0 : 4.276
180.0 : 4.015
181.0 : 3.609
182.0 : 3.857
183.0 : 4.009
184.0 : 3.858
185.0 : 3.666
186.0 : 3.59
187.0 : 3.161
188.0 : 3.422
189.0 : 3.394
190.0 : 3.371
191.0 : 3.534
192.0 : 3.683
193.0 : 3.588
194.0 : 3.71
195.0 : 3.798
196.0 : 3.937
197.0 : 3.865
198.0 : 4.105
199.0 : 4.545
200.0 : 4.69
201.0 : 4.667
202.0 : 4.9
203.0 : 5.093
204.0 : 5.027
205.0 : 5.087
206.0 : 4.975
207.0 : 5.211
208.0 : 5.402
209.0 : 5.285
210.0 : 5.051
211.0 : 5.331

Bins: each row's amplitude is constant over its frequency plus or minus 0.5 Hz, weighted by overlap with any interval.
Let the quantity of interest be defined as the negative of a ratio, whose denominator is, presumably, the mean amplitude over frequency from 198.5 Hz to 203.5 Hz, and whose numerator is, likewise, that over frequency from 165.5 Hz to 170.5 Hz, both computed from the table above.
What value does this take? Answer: -1.0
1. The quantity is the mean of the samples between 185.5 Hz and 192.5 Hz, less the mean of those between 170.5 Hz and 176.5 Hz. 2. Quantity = -1.1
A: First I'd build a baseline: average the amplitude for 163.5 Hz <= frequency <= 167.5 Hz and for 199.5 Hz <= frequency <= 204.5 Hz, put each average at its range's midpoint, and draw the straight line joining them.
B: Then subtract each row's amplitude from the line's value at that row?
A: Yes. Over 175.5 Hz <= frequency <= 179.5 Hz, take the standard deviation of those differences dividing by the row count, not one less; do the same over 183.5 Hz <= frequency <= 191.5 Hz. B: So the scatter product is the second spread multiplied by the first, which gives 0.010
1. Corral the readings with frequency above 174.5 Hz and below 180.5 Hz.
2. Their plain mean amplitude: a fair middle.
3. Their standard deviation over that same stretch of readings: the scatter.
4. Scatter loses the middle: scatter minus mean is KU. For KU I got -4.1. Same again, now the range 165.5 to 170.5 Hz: -4.7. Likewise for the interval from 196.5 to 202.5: -4.1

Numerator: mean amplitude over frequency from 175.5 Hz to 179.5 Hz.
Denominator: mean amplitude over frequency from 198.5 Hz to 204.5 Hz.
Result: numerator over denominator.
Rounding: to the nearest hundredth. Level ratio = 0.89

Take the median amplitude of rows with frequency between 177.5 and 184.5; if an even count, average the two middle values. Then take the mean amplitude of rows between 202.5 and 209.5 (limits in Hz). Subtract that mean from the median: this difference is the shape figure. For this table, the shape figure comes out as -1.1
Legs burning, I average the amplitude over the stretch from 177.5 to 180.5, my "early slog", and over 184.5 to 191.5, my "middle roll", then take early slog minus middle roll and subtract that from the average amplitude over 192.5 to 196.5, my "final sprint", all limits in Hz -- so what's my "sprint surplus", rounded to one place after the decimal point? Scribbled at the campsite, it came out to 3.0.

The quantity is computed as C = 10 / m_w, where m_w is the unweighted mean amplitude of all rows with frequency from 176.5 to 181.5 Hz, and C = 2.4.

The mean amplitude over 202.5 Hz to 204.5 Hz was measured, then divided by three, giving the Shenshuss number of 1.7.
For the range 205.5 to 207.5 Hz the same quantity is 1.7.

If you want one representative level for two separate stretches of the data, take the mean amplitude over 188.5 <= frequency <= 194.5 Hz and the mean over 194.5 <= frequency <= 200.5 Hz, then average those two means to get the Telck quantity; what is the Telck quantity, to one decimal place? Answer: 3.9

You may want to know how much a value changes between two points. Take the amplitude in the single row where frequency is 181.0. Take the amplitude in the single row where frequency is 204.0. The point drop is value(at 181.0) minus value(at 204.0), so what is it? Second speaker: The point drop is -1.4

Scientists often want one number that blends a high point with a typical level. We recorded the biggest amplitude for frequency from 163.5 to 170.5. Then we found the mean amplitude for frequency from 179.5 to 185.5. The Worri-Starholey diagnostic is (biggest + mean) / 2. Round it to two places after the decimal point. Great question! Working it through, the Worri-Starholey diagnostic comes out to 4.41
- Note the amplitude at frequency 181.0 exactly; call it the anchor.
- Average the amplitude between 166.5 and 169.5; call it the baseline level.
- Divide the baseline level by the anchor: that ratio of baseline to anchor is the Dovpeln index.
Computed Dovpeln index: 1.4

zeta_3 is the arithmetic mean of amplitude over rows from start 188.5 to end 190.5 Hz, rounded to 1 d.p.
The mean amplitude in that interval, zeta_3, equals 3.4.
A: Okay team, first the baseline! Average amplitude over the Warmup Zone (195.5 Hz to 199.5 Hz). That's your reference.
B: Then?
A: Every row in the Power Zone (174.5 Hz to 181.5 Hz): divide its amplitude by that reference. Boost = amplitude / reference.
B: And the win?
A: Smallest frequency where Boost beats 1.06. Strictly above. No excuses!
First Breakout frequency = 176.0 Hz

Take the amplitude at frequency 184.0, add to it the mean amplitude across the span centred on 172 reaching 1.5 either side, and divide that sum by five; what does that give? 1.7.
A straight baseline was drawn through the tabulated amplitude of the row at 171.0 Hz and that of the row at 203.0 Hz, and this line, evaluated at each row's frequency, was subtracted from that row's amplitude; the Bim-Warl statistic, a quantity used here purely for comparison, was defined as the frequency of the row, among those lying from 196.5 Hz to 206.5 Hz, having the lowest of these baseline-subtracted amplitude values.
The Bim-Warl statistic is 197.0 Hz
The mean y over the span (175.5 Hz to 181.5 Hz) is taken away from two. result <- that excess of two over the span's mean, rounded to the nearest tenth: -2.1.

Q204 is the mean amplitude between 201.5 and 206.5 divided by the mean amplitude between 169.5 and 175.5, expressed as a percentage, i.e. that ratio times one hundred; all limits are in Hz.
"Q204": 109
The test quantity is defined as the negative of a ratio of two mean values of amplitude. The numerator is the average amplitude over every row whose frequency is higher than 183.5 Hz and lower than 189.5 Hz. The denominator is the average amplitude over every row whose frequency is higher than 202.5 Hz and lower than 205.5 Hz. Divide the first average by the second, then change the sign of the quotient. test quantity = -0.7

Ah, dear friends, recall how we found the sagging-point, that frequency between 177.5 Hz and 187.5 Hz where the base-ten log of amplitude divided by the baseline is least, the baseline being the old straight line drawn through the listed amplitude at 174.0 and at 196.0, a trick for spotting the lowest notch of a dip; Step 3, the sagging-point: 187.0 Hz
